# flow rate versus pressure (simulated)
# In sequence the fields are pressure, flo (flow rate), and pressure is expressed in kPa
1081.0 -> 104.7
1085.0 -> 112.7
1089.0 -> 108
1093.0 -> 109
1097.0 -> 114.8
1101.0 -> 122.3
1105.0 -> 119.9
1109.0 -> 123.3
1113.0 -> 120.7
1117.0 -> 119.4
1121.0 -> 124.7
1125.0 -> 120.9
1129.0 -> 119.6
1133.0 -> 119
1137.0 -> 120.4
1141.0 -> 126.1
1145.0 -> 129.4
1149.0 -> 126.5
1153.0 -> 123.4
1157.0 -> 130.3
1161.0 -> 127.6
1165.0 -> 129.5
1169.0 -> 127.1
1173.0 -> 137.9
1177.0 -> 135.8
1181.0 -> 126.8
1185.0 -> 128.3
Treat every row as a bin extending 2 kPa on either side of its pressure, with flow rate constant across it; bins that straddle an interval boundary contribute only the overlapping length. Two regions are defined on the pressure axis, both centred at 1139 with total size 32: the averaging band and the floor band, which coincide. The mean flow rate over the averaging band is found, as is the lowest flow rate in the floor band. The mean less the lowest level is 4.2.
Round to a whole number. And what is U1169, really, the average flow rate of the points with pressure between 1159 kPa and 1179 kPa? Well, 132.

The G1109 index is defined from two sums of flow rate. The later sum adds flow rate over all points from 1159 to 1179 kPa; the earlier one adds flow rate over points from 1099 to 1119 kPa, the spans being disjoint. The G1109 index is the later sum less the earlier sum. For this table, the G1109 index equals 52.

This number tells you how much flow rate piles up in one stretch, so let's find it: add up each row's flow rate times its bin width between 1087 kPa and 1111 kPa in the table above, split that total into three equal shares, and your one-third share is 930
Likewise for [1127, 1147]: 819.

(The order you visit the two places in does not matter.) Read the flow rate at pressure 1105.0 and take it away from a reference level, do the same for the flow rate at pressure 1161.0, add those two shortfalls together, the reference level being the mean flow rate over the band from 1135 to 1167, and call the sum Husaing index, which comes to 5.8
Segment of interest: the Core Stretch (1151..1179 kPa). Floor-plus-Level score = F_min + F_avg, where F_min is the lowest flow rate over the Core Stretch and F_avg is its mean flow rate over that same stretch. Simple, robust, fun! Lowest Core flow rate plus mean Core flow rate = 254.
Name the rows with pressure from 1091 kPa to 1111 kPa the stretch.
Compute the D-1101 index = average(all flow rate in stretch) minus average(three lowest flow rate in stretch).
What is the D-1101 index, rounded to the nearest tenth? 3.3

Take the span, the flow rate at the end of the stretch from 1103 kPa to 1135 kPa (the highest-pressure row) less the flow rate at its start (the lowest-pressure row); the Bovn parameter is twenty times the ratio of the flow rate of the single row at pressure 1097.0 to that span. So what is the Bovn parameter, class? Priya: -2551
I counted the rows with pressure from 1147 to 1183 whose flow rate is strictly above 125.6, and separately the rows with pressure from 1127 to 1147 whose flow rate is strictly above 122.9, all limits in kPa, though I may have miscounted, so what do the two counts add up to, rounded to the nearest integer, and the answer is 10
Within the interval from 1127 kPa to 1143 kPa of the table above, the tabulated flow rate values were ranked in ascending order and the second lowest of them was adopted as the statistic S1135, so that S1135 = 119.6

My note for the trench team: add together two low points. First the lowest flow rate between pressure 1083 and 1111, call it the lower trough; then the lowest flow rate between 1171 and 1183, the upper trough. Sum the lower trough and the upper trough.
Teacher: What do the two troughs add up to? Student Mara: 235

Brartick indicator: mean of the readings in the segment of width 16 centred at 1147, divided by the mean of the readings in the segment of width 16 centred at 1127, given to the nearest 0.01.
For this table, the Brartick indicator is 1.04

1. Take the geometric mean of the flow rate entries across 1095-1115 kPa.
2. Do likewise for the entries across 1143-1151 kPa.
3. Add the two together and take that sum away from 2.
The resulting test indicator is -246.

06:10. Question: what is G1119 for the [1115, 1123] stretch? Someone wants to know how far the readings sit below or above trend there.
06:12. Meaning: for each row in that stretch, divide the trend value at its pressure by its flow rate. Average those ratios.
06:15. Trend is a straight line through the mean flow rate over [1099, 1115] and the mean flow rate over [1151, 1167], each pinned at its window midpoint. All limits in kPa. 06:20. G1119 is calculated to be 1.01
